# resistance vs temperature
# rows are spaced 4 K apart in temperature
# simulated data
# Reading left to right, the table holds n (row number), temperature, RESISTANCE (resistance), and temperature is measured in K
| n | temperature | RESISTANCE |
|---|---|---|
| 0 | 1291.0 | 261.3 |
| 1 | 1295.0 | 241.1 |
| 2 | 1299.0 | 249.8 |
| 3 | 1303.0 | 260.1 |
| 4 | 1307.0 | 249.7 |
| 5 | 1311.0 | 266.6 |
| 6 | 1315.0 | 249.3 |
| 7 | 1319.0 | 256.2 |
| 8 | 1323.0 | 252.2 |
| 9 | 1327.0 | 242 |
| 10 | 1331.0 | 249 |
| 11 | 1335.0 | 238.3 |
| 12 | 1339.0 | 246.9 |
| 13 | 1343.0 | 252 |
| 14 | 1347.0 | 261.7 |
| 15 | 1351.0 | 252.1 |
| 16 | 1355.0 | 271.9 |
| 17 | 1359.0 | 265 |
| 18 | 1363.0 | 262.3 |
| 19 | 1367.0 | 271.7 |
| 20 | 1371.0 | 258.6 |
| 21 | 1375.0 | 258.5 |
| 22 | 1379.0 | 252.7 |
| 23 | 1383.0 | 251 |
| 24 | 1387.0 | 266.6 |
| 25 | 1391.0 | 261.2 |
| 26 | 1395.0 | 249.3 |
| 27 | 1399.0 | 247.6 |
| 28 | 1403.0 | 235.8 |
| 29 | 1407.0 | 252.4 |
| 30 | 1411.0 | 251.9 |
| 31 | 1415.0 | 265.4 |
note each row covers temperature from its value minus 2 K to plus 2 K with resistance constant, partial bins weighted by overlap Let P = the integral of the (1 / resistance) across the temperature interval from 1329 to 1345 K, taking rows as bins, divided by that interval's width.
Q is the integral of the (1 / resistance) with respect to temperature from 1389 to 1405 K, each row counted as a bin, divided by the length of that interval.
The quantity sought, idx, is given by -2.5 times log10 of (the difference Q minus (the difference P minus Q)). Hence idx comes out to 5.99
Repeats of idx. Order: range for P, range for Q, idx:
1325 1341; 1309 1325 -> 6.07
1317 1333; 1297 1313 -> 6.05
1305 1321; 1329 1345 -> 5.94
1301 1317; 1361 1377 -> 6.08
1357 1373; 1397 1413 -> 5.91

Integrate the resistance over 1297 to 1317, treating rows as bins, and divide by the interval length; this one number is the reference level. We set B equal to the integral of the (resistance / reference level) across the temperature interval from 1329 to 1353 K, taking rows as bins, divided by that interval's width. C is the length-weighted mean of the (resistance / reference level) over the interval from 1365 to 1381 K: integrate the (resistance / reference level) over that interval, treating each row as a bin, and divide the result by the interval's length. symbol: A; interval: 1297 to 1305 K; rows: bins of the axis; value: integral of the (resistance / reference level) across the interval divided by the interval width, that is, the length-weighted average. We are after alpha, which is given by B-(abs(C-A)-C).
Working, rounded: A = 1.00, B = 0.98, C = 1.02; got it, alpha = 1.98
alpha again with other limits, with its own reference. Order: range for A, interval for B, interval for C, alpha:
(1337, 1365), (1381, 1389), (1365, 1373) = 2.03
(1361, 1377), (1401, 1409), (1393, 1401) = 1.87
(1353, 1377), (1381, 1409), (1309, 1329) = 1.94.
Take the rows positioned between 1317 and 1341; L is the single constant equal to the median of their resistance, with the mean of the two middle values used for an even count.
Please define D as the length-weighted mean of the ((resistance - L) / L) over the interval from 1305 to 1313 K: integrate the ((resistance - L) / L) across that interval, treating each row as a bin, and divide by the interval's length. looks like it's 0.04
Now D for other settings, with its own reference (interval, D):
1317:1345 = 0.00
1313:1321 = 0.02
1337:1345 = 0.01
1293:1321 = 0.02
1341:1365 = 0.05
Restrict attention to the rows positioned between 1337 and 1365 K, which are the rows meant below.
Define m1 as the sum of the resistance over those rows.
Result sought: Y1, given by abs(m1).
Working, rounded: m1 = 1812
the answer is 1812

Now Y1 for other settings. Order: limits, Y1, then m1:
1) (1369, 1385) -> 1021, 1021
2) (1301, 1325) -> 1534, 1534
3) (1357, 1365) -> 527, 527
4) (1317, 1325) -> 508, 508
